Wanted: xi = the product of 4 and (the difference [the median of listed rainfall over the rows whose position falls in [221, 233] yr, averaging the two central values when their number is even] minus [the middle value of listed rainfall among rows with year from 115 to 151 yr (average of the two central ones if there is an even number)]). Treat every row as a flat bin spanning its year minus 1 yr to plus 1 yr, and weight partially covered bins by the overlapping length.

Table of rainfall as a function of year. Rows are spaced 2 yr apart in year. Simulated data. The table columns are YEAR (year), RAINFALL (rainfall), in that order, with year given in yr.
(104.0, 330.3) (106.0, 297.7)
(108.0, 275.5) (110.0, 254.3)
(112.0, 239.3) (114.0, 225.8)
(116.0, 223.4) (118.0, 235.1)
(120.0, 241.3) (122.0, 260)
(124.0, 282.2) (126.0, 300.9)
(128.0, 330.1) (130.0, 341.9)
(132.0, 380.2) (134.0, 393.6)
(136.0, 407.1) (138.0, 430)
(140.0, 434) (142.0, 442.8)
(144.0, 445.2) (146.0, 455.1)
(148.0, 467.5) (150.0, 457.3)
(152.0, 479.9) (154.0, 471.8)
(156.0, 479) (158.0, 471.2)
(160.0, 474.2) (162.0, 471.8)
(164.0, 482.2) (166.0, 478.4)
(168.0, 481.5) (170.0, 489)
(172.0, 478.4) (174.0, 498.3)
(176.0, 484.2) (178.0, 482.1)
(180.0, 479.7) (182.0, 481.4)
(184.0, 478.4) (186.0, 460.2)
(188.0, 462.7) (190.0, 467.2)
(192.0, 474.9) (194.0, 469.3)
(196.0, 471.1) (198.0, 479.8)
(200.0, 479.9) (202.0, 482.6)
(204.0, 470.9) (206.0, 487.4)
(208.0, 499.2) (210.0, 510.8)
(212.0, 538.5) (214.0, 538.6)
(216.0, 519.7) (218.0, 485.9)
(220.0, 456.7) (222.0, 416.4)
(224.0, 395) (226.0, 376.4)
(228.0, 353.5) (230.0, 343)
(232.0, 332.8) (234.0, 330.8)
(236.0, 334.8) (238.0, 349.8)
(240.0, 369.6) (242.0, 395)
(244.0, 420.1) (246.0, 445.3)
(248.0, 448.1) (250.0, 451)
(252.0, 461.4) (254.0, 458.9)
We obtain -88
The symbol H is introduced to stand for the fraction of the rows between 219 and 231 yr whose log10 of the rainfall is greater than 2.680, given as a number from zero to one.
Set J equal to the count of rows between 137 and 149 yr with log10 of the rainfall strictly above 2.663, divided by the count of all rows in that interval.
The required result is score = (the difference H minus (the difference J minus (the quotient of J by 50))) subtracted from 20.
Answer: 20.16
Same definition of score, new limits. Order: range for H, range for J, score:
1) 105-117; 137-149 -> 20.16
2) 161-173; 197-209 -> 20.48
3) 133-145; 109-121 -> 20.00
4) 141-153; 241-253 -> 20.00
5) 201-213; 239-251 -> 19.17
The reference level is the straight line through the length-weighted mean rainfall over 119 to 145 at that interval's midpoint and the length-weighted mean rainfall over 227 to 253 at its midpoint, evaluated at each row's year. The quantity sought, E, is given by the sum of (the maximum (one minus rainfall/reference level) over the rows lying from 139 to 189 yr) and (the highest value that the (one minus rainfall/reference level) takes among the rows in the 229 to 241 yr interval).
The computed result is -0.05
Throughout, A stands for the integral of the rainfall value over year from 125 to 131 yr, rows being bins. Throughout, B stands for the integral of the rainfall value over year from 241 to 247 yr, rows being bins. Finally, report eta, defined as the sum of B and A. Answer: 4467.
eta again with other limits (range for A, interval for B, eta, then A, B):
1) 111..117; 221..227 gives 3753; 1377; 2376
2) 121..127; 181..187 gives 4526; 1686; 2840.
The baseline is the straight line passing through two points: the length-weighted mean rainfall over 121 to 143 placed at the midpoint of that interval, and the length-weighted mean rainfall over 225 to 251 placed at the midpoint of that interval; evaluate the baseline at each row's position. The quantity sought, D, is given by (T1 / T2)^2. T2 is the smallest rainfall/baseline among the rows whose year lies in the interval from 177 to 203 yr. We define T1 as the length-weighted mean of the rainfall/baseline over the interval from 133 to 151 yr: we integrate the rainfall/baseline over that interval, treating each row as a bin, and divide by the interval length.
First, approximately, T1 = 1.20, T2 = 1.24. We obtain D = 0.94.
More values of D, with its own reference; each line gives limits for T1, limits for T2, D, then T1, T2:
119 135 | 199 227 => 0.77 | 0.87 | 0.99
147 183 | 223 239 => 2.22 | 1.30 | 0.87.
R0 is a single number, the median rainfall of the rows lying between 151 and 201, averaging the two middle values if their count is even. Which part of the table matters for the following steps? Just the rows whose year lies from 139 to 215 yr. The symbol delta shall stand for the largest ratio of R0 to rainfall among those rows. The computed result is 1.10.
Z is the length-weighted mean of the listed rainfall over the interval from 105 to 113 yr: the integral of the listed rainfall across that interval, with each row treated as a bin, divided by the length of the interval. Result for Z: 267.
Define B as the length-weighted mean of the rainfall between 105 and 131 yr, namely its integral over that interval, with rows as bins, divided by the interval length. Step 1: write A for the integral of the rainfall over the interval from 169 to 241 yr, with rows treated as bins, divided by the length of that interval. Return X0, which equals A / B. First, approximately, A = 451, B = 270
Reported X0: 1.67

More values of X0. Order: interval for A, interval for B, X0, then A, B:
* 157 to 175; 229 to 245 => 1.34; 481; 359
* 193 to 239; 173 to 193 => 0.92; 440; 477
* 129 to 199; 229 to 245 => 1.28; 460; 359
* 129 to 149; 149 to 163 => 0.89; 420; 472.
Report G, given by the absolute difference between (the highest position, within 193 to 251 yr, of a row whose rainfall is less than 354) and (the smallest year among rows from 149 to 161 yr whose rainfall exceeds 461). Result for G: 86 yr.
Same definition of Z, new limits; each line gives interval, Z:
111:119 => 231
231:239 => 337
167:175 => 487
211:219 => 521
